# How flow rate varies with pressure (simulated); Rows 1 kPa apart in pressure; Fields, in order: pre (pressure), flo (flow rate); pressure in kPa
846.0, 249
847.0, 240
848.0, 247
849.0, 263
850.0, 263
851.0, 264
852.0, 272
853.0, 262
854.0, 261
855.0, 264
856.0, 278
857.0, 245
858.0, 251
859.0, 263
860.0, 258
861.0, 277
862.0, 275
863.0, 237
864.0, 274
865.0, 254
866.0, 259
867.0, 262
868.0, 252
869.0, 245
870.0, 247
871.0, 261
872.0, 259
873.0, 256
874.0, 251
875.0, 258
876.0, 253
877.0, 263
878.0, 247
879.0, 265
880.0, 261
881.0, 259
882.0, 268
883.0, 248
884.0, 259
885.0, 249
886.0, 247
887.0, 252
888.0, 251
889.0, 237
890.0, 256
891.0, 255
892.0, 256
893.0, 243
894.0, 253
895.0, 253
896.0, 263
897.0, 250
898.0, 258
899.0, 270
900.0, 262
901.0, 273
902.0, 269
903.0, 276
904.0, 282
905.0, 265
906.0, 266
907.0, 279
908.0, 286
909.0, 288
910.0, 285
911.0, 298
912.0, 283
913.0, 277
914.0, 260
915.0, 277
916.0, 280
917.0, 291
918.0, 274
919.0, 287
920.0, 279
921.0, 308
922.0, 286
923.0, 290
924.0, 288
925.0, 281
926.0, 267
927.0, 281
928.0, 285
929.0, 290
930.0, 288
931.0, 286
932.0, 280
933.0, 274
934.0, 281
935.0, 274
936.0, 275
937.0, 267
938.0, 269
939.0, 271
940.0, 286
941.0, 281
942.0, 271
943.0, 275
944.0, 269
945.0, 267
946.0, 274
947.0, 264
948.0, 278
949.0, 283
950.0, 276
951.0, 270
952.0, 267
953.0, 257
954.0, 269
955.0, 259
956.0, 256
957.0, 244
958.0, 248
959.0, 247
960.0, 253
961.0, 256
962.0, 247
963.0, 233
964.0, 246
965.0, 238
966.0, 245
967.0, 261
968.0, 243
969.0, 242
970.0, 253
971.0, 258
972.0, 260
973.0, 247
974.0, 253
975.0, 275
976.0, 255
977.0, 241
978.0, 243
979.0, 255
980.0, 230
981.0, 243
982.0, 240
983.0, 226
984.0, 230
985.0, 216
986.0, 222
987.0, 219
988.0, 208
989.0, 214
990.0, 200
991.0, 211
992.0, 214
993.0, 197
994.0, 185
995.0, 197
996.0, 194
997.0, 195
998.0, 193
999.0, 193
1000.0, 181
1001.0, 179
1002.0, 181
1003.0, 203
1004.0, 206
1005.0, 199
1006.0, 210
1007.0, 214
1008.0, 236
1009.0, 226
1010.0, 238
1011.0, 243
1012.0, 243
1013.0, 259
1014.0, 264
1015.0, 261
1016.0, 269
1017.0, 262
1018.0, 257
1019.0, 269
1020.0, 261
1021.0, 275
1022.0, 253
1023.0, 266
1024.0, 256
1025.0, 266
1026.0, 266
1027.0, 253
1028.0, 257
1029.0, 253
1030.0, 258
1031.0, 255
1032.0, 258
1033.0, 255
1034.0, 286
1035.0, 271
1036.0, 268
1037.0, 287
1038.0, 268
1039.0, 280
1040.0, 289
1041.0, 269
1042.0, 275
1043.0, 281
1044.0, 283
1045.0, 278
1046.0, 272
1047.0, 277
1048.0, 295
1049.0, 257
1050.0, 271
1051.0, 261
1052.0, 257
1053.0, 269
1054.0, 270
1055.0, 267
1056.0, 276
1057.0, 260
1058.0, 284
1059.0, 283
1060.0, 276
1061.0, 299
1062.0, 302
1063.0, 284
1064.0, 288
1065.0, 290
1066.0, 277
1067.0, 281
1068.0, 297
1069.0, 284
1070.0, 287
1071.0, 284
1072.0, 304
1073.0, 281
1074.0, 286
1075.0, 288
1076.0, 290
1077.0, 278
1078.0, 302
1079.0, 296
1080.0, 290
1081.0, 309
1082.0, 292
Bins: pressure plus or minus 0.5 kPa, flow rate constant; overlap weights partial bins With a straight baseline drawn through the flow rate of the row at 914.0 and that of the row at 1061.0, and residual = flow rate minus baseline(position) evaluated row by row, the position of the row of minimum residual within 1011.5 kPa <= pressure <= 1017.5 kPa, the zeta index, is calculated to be 1012.0 kPa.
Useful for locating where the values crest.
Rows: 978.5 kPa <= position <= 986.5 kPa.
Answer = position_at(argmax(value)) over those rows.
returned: 979.0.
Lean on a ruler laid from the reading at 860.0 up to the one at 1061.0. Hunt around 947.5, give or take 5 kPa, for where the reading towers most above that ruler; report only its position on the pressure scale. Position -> 949.0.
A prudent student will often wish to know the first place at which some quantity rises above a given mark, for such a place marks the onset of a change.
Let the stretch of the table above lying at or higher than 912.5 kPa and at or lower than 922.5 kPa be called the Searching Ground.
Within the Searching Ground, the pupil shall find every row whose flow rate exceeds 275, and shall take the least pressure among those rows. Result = 913.0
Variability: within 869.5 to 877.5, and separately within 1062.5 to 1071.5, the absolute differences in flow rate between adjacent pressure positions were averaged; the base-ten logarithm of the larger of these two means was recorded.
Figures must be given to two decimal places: 0.86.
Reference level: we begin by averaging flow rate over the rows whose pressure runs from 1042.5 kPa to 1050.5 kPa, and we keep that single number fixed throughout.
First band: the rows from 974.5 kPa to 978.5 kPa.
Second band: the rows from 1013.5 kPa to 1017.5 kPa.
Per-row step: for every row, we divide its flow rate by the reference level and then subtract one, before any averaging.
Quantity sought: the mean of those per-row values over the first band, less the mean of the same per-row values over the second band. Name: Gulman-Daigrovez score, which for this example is -0.038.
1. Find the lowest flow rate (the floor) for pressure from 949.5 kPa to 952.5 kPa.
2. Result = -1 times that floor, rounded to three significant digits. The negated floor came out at -267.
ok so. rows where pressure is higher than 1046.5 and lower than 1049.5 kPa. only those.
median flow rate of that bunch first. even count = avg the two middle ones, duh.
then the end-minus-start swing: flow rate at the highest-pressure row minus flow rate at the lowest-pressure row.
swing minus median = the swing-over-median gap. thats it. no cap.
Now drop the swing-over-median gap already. -297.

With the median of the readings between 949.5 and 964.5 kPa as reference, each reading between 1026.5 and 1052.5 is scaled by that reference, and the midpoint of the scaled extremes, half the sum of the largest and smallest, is 1.07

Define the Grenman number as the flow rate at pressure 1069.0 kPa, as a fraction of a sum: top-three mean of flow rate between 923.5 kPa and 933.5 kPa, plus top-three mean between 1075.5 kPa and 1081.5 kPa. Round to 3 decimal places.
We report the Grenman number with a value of 0.481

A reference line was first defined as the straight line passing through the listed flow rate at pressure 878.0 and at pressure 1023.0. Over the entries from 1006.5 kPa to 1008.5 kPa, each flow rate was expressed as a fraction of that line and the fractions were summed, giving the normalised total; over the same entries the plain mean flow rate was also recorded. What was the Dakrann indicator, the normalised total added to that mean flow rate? 227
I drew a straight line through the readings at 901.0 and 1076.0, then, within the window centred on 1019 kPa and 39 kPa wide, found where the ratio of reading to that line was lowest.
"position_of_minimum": 1001.0 kPa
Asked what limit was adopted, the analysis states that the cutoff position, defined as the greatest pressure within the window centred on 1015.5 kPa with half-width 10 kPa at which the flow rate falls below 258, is 1024.0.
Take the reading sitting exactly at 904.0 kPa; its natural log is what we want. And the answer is 5.64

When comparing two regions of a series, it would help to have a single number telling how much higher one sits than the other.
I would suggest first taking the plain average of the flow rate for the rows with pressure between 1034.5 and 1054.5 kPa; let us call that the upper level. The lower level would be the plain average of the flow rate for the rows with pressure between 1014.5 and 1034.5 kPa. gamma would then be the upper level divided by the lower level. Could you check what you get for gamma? 1.05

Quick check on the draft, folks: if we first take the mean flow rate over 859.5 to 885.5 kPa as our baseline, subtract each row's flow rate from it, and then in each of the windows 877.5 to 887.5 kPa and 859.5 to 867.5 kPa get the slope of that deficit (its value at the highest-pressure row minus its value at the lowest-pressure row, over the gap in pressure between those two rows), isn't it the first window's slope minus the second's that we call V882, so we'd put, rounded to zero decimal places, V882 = 0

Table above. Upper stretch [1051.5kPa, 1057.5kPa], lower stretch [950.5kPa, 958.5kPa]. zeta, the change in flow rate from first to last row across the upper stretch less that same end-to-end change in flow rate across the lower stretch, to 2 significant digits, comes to 25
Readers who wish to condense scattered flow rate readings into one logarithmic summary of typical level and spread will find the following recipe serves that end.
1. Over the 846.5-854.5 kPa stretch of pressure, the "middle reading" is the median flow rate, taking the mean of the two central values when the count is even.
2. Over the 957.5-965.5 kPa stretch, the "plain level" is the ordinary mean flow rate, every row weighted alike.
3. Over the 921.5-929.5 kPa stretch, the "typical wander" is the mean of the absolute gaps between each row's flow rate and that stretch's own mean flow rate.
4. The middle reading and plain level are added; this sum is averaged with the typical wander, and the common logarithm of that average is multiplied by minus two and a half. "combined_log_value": -6.02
